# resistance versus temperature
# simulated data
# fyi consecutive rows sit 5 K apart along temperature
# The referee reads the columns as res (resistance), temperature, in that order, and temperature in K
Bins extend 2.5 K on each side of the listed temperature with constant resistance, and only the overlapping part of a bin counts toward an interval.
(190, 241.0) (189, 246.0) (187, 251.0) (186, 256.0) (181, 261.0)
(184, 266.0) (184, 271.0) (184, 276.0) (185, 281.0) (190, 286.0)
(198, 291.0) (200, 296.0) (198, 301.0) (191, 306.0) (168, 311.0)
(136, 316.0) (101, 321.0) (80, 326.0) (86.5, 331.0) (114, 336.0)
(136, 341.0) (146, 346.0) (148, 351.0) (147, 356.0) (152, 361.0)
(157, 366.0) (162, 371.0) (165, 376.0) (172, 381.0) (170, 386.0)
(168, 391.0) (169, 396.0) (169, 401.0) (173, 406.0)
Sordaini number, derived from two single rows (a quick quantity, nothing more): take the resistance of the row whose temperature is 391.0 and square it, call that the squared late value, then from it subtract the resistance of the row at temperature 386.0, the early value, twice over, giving 27884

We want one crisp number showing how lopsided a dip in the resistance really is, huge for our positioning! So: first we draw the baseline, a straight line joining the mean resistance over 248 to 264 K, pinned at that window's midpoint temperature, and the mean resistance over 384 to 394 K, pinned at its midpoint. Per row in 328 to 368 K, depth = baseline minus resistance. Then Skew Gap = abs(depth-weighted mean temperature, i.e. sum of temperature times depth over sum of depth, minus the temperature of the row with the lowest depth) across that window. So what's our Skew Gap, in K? 23.8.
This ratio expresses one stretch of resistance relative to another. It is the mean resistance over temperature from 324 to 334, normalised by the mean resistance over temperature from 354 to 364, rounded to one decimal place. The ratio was 0.6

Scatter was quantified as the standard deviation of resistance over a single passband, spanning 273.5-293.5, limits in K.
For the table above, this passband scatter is 6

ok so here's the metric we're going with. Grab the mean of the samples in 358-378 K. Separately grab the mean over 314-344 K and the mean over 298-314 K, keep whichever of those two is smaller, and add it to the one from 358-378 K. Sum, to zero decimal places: 268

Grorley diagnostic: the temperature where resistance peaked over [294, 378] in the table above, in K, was 296.0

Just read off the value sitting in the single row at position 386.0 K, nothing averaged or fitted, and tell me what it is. 170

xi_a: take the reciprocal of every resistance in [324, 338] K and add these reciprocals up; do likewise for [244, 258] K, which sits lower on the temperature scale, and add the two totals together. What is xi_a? 0.049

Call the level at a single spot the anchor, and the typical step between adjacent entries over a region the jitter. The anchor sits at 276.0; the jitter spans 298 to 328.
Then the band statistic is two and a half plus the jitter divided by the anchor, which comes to 2.63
